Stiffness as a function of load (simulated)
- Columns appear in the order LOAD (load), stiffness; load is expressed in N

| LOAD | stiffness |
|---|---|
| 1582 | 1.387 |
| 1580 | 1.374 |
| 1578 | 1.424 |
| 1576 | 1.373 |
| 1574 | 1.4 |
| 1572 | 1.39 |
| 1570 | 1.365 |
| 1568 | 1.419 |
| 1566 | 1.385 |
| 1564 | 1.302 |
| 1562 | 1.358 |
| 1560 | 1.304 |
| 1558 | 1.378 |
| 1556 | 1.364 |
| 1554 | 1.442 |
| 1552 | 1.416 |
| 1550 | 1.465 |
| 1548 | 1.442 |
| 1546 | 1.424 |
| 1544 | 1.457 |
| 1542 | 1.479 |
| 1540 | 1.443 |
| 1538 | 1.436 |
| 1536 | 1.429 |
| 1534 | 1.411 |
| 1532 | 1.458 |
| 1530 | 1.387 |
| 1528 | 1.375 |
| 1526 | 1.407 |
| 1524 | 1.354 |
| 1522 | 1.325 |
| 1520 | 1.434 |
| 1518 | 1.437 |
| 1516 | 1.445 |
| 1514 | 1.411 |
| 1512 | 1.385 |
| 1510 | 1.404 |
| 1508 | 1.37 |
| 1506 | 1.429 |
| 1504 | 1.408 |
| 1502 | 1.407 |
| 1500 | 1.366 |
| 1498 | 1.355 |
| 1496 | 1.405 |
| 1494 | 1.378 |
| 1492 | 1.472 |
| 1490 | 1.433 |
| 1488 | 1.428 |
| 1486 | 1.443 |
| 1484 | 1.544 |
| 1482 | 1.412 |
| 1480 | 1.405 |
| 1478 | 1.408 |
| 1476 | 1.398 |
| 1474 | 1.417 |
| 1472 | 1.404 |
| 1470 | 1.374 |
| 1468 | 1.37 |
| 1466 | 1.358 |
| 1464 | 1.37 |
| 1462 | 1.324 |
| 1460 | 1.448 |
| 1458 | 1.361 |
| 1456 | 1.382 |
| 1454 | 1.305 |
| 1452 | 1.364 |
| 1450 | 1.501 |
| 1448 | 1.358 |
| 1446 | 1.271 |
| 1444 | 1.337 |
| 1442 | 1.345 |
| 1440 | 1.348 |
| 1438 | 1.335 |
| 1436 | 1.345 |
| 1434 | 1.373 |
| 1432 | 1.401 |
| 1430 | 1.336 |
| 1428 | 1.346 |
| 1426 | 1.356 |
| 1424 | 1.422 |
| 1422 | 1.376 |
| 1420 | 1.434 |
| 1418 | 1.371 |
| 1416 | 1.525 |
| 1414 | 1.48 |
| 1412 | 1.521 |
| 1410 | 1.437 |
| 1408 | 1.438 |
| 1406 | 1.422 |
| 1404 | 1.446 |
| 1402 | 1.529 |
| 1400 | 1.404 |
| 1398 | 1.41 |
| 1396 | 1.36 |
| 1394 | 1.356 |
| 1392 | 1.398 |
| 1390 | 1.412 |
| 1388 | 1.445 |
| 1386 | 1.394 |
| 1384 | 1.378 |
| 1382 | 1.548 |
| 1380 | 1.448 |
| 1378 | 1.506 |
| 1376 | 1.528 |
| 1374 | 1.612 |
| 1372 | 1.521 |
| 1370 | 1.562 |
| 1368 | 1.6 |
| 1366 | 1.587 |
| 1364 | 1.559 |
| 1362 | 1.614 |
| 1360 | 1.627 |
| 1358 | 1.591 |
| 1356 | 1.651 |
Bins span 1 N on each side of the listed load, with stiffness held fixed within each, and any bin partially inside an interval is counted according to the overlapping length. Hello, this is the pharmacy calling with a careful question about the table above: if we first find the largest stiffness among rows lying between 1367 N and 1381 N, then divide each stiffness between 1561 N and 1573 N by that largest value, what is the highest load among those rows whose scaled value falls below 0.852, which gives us 1570 N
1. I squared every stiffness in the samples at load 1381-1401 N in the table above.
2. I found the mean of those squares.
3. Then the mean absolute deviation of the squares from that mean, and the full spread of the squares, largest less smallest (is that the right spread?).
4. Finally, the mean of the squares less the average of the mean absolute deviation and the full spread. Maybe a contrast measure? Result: 1.66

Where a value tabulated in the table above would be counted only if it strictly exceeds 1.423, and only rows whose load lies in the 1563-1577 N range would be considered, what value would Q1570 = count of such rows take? 0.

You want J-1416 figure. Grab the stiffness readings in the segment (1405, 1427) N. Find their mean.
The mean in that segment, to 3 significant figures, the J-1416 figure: 1.43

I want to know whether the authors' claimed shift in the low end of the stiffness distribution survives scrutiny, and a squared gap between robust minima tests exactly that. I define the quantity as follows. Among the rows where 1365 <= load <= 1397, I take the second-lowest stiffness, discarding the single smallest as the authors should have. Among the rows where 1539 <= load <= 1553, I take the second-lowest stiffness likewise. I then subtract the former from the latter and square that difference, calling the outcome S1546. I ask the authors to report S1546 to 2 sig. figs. 0.0041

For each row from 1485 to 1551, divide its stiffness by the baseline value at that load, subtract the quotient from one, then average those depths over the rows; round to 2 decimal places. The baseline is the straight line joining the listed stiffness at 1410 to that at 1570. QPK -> -0.02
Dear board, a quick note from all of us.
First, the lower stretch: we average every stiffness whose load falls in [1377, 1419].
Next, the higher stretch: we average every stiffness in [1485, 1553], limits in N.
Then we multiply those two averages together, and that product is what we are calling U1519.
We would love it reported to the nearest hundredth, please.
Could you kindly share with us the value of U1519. 2.04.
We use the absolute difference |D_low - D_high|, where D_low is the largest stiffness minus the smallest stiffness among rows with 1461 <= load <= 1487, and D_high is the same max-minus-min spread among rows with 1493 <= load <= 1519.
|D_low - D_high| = 0.130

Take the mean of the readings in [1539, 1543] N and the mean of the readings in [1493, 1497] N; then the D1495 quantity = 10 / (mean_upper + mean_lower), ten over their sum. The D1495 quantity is 3.51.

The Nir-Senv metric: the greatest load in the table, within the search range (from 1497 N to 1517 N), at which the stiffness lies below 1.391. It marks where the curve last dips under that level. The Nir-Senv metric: 1512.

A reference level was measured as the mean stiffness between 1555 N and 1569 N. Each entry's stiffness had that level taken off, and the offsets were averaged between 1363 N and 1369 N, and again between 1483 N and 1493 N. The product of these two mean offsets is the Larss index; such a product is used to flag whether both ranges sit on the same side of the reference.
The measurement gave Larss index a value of 0.024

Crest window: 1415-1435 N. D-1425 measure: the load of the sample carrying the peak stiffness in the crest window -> 1416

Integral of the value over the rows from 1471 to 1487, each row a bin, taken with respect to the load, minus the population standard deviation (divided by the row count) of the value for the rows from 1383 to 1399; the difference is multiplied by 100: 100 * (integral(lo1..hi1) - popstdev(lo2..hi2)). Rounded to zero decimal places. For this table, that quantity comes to 2283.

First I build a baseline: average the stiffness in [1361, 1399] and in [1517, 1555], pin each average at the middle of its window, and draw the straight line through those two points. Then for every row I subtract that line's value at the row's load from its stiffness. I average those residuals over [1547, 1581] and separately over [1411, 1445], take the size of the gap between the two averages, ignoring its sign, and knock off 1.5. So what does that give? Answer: -1.45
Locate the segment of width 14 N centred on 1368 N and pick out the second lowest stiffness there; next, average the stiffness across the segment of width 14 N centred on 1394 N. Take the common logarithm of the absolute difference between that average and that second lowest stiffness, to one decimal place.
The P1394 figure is -0.8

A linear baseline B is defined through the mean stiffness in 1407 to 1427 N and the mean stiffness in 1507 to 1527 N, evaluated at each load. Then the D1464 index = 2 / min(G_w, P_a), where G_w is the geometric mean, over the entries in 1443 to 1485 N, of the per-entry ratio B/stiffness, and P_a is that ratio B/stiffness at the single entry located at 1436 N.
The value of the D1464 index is 1.95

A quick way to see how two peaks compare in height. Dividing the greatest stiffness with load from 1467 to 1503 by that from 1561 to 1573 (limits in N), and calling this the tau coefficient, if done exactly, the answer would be 1.09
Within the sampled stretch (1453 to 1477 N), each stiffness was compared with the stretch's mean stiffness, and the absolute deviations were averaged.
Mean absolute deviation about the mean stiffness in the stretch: 0.028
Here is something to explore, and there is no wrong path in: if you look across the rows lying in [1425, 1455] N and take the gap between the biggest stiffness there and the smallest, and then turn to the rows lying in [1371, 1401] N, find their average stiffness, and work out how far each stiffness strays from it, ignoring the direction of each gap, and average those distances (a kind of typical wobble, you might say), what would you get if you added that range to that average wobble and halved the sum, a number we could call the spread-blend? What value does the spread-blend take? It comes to 0.15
